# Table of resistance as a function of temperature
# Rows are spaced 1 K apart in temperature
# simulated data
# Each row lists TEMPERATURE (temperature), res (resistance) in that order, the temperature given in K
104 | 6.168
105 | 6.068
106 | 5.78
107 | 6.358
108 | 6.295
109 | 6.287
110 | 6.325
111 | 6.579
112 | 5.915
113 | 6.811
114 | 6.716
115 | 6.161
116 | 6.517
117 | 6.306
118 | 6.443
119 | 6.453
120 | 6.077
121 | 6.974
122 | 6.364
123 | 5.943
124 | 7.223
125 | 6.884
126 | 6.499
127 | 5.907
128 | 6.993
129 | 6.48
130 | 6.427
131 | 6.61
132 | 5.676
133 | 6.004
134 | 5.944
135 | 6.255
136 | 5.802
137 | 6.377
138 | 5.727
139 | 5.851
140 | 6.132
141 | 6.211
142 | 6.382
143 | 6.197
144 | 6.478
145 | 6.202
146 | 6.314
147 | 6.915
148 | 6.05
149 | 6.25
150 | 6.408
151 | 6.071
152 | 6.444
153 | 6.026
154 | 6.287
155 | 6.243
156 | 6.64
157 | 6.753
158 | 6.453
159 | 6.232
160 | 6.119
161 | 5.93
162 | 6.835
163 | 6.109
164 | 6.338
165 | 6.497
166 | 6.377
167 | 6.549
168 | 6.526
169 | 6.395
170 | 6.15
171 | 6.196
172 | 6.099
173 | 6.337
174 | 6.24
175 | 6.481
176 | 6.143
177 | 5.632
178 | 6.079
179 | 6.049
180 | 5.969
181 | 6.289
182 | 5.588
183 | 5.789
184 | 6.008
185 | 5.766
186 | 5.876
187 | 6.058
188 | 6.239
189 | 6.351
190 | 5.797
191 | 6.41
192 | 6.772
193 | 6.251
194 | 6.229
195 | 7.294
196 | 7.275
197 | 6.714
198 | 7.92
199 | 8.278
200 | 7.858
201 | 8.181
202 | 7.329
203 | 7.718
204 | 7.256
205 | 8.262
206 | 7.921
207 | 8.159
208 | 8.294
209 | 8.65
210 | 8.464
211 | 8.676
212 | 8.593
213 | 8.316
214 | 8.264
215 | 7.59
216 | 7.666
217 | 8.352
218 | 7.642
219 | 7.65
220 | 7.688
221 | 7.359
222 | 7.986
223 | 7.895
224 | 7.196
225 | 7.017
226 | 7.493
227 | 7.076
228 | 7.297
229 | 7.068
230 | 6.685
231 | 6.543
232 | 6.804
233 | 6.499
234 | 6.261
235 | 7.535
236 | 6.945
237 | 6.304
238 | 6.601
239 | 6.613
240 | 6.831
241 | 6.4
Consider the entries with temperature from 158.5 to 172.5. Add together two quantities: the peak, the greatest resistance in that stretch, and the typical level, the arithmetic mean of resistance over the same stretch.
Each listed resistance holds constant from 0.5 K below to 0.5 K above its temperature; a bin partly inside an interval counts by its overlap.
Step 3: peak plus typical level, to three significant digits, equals 13.1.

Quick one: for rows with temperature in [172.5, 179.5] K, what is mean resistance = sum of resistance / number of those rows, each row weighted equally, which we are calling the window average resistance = 6.1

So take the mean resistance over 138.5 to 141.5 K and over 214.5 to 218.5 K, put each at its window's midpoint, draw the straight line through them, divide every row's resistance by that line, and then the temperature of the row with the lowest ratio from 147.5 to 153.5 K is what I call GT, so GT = 153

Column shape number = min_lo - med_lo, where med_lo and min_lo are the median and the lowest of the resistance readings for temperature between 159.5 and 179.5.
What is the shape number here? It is -0.59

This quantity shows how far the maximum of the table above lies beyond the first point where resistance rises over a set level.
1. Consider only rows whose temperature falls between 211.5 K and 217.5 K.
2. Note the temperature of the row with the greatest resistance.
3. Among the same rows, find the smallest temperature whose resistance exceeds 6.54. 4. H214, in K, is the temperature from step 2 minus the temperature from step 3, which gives 0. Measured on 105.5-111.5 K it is 0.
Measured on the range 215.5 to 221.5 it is 1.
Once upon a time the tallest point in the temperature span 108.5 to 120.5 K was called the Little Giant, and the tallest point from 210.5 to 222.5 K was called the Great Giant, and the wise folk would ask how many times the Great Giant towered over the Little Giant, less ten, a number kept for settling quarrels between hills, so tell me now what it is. -8.7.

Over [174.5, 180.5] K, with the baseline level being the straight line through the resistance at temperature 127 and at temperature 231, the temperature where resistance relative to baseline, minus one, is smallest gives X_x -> 177 K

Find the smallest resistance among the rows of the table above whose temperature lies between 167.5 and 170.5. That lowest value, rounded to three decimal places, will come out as 6.150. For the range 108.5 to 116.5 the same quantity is 5.915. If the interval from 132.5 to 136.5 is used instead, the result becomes 5.802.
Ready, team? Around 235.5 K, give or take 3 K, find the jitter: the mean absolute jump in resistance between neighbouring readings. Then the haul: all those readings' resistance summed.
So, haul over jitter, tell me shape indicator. 66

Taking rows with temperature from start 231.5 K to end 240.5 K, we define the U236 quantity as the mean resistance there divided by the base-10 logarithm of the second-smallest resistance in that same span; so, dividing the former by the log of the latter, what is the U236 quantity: 8.4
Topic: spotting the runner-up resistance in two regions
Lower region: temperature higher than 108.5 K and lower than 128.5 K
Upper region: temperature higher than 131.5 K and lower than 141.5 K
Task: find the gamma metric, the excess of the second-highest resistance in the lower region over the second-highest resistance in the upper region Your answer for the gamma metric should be 0.7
